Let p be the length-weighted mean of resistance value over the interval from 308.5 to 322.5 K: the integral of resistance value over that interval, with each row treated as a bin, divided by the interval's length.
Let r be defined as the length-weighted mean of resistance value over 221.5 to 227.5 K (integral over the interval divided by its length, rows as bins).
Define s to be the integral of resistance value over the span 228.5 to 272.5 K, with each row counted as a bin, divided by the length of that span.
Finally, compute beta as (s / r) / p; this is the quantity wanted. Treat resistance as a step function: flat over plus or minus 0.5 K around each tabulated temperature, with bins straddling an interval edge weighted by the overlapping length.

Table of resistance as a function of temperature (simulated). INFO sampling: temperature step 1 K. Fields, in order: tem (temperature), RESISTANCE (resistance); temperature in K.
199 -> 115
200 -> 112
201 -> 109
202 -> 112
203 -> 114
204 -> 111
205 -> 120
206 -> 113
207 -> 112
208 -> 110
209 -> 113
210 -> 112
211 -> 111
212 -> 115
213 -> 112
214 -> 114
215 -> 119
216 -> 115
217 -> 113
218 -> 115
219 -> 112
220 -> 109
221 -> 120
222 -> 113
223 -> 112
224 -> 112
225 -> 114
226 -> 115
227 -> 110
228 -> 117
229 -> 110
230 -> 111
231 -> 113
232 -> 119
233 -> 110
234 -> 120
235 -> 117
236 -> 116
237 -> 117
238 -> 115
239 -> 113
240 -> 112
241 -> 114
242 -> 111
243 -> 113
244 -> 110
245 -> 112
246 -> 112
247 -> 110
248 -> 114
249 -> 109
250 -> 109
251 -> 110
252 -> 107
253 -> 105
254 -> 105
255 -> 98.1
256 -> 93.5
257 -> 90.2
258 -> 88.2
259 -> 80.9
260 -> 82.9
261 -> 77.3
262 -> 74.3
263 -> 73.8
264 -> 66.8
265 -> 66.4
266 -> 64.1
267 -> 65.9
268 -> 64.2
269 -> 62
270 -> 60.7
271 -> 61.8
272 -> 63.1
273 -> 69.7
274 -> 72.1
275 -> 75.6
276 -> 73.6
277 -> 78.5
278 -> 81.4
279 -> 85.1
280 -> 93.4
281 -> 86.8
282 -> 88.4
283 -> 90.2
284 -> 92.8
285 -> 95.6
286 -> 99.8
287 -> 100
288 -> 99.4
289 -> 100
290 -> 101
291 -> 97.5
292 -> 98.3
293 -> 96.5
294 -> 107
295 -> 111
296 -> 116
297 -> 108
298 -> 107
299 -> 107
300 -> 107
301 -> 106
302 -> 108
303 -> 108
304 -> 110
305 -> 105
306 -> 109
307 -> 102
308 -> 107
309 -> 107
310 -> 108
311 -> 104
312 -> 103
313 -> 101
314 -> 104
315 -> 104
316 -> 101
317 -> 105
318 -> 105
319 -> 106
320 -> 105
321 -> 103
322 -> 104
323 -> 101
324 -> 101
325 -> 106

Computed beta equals 0.0082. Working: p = 104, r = 113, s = 97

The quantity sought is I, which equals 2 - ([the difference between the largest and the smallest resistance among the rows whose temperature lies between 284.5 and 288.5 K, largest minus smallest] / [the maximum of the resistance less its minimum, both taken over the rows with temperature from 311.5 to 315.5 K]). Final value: 0.5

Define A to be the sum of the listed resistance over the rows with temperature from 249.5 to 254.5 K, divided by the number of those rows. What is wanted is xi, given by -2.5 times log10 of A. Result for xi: -5.08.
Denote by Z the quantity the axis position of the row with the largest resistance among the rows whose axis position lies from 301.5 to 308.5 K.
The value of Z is 304 K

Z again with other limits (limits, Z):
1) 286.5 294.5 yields 294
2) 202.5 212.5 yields 205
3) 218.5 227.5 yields 221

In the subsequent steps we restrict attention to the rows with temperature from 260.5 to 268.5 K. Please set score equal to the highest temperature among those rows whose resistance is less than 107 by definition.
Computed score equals 268 K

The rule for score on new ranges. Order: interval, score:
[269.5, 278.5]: 278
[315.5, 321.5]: 321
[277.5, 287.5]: 287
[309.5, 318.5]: 318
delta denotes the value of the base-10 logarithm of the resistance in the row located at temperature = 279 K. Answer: 1.93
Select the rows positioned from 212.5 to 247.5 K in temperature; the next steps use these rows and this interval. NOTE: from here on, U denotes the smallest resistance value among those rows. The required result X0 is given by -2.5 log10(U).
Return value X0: -5.09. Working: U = 109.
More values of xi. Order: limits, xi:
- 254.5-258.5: -4.92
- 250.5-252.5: -5.09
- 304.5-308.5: -5.06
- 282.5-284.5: -4.90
